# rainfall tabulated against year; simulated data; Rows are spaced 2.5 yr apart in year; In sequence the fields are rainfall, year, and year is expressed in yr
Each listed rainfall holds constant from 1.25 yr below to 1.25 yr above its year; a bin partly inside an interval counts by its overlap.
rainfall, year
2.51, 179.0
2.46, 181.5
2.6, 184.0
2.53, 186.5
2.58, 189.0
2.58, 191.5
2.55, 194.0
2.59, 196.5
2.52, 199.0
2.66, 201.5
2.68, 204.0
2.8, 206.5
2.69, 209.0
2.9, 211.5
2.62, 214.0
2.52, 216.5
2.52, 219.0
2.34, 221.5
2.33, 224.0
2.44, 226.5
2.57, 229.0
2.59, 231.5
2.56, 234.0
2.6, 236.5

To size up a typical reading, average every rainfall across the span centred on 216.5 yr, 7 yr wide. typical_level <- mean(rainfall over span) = 2.55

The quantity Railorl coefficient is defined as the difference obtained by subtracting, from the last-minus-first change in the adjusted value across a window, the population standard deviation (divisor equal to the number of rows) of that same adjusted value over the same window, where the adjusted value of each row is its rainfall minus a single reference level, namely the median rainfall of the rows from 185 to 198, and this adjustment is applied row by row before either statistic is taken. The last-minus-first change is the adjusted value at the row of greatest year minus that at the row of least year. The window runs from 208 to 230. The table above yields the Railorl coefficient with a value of -0.29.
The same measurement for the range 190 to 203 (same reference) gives 0.03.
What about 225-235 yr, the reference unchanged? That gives 0.06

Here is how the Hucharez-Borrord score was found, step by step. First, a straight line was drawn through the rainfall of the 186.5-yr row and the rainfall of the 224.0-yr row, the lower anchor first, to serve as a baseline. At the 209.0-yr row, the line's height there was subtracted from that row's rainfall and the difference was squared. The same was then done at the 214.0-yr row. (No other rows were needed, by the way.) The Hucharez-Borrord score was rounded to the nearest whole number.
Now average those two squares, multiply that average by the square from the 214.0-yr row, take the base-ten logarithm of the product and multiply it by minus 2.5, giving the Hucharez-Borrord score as 6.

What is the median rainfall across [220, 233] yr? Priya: 2.44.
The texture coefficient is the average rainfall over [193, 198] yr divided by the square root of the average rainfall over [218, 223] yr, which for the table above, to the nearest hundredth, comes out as 1.65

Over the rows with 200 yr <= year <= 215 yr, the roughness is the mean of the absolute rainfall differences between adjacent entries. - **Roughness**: 0.15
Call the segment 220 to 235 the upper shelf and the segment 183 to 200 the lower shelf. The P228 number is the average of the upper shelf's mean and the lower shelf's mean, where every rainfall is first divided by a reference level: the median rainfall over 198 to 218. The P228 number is 0.943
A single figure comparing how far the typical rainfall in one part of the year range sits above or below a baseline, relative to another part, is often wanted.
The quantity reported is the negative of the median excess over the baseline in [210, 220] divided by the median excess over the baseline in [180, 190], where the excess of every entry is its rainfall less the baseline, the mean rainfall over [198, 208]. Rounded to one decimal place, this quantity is -0.9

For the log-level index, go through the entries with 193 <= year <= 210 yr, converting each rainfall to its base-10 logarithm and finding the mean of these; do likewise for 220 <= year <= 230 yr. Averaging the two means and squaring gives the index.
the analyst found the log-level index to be 0.162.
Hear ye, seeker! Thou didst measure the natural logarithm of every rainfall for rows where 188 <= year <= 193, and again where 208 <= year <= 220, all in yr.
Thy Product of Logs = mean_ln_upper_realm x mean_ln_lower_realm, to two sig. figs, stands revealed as 0.92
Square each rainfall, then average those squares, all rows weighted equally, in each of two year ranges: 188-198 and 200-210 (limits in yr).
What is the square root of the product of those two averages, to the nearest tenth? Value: 7.0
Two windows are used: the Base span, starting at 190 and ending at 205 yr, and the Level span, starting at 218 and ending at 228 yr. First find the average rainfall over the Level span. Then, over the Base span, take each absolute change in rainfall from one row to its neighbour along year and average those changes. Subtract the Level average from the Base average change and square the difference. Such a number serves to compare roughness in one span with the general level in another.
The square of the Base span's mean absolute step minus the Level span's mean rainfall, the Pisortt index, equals 5.5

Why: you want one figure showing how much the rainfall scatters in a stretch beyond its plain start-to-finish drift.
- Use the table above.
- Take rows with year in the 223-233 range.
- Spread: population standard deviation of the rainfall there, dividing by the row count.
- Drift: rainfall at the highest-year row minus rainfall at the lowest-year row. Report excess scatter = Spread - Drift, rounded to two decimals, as -0.15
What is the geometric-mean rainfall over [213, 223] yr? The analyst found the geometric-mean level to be 2.50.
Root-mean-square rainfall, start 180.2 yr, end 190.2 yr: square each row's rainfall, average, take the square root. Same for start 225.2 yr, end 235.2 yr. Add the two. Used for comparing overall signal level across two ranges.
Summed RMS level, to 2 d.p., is 5.08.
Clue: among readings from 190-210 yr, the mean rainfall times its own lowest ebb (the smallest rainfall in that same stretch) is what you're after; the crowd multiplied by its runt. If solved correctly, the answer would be 6.6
